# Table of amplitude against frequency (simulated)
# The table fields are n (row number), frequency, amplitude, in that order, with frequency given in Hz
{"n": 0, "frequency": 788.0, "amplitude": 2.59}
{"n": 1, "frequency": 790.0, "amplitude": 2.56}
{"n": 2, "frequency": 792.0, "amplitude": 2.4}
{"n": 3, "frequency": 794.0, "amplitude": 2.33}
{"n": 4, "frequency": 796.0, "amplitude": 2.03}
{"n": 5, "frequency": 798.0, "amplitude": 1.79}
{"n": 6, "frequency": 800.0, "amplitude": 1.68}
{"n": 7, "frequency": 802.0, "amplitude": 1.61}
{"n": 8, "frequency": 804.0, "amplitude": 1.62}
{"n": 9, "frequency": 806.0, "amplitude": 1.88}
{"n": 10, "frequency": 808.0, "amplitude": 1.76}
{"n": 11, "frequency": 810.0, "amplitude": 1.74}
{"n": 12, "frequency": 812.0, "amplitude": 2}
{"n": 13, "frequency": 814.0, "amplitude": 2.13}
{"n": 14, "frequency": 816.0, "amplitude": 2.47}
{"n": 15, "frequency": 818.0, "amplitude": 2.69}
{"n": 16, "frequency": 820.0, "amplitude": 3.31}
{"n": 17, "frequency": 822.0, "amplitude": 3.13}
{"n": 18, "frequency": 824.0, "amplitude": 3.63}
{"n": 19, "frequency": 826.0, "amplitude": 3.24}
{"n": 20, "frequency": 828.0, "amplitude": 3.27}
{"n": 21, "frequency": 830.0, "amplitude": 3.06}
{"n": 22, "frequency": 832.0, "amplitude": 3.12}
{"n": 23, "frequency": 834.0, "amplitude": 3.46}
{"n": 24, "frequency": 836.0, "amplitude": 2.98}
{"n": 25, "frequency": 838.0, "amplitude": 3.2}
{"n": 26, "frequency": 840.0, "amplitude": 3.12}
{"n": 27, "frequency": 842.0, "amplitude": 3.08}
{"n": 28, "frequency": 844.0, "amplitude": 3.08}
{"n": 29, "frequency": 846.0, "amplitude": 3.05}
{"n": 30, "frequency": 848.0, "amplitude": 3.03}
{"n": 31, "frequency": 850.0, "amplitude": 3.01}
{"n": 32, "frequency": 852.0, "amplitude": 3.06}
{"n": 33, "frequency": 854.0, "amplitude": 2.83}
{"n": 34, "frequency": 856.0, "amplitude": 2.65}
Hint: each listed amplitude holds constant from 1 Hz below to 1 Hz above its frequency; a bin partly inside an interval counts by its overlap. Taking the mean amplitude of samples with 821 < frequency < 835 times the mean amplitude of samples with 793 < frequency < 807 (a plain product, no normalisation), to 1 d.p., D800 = 6.1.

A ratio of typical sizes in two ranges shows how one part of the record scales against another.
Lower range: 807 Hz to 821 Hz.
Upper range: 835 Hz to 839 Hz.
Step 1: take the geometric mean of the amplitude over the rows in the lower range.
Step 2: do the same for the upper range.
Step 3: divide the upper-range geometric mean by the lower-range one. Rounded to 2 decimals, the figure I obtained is 1.38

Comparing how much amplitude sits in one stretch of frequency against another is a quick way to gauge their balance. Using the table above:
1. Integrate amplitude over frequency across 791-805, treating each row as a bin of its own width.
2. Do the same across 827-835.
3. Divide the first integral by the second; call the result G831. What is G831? 1.0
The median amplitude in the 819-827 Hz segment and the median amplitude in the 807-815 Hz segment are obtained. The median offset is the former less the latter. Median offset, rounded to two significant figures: 1.4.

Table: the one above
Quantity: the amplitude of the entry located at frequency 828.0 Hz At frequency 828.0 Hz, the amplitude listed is 3.27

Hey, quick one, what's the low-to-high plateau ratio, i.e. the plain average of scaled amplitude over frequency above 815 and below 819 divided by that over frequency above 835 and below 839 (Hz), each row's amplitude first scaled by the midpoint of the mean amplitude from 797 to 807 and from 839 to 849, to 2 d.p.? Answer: 0.83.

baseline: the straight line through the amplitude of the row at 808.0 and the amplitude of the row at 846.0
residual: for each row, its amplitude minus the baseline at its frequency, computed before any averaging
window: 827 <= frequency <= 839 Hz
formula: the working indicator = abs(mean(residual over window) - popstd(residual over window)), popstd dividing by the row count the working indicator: 0.372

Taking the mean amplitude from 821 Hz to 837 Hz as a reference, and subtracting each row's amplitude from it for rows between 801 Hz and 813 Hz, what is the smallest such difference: 1.2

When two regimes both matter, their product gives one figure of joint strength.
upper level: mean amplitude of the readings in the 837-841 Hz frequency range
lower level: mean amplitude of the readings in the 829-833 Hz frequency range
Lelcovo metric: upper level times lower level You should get 9.8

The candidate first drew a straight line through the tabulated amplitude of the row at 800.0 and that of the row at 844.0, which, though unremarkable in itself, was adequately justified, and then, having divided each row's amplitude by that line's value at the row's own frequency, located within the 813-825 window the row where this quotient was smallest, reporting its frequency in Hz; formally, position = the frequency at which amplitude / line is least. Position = 814.0 Hz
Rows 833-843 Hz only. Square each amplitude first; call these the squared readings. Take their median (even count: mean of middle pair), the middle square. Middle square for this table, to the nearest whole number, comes 10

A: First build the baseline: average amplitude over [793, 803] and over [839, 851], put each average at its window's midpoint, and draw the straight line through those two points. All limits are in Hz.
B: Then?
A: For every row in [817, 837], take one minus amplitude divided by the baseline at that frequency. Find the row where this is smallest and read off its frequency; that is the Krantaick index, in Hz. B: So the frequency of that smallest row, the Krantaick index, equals 824.0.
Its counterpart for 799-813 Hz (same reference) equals 806.0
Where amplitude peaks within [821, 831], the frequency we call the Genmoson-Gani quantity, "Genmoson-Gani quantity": 824.0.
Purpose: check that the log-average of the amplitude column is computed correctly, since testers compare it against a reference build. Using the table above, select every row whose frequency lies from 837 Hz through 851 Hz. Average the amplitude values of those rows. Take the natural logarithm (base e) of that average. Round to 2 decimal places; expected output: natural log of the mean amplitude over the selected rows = 1.13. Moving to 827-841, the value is 1.15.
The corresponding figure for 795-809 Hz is 0.57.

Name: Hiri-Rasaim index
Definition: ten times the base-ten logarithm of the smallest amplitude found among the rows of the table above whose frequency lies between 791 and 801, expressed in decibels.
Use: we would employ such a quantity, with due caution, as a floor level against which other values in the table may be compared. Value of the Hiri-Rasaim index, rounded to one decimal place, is 2.3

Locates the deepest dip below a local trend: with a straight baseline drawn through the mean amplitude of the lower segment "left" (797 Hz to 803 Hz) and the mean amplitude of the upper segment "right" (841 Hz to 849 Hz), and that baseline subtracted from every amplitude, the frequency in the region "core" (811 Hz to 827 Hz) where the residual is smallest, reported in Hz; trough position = 812.0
